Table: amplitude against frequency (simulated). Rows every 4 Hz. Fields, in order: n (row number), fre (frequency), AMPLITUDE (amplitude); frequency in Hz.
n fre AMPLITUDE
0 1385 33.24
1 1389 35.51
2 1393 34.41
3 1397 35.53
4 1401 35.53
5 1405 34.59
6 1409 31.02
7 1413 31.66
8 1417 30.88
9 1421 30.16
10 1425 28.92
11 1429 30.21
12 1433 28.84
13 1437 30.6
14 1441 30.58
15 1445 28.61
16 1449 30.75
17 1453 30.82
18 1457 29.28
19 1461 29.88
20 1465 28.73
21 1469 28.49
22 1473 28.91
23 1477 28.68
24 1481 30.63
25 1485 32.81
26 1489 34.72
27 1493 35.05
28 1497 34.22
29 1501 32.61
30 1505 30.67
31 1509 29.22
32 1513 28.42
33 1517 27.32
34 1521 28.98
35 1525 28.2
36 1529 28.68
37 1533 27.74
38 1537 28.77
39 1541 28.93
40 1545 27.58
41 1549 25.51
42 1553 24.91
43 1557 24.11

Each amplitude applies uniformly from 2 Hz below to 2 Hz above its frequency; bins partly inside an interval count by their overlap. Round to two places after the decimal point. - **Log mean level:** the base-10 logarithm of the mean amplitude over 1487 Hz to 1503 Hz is 1.53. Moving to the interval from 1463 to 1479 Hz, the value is 1.46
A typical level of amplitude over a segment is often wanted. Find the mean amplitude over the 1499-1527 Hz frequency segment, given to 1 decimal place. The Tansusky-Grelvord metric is 29.3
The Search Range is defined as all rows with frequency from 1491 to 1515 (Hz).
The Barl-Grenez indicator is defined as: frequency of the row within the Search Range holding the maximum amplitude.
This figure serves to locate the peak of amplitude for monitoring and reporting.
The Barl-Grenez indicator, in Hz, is 1493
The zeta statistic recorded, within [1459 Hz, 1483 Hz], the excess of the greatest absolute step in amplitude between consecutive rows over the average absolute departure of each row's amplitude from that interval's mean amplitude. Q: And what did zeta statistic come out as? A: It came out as 1.3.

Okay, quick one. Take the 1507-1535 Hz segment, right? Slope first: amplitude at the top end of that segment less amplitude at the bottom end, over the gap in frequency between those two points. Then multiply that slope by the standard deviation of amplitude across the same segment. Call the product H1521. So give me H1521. -0.04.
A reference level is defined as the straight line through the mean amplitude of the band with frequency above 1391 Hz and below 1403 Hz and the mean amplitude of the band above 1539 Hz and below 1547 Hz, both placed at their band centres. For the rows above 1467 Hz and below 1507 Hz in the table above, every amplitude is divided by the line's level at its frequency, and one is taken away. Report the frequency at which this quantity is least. 1469 Hz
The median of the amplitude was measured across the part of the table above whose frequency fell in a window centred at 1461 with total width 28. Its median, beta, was 29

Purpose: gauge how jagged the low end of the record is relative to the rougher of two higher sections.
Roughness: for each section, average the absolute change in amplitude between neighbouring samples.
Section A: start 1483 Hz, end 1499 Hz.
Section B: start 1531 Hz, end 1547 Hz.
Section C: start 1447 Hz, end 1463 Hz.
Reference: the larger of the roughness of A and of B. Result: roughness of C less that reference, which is -0.29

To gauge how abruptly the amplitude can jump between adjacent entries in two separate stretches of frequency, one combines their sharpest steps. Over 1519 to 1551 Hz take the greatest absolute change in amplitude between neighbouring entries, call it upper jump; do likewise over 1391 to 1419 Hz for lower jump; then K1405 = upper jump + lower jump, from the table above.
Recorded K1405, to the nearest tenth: 5.6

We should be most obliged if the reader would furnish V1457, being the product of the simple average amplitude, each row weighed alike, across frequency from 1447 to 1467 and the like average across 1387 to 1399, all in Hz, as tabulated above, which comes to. 1051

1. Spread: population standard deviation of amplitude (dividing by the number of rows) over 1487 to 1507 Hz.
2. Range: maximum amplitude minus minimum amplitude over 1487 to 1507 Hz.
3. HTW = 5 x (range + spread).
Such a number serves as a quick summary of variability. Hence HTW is 30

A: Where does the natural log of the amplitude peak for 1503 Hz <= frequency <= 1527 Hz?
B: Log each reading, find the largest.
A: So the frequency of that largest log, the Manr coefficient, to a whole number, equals 1505 Hz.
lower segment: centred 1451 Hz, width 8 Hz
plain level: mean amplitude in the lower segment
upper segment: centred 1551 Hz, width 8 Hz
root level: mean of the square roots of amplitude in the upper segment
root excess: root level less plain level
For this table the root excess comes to -25.8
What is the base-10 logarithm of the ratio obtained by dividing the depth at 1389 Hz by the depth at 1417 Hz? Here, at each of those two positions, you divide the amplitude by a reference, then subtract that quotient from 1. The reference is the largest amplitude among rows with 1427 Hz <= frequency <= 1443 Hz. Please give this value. 1.2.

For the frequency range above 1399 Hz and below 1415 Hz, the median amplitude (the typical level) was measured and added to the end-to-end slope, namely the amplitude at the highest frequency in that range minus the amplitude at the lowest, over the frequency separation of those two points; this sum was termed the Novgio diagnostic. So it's 33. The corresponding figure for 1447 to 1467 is 30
